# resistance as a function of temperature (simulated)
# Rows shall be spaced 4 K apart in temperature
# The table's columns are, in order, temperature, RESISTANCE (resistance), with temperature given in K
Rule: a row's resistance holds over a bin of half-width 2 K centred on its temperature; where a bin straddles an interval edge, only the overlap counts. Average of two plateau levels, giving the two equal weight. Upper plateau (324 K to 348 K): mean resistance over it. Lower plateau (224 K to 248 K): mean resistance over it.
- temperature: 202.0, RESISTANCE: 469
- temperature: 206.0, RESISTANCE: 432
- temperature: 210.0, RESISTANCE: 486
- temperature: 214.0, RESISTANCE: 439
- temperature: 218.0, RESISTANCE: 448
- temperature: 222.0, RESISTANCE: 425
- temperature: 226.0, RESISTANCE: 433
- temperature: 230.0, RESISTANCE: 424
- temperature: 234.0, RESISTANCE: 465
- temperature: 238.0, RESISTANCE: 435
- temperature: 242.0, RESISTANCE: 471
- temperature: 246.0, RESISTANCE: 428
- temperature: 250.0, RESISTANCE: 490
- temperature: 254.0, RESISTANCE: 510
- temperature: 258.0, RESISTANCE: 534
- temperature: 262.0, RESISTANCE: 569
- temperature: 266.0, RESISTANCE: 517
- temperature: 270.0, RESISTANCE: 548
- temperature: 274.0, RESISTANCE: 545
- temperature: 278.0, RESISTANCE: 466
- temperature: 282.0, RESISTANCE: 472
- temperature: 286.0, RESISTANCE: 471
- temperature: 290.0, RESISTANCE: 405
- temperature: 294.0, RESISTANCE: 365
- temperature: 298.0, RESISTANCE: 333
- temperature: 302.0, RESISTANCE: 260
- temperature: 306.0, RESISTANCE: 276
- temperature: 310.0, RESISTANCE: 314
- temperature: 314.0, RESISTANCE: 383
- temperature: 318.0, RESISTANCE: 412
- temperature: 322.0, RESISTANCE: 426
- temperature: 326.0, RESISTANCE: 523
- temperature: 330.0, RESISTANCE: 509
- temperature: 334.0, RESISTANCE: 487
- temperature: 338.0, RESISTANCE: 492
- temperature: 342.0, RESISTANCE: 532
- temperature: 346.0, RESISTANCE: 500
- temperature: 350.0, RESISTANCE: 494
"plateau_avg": 475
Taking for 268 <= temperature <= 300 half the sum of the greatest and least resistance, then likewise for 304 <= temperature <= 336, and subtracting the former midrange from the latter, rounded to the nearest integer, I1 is -41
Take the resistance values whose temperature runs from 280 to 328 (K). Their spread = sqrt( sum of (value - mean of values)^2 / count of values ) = 78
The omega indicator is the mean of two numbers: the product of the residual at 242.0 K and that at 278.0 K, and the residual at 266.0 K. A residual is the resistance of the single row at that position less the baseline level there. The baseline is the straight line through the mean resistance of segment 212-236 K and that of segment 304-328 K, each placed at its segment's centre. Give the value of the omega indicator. 1228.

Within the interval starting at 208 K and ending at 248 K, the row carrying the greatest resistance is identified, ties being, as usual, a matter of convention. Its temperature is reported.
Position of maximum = 210.0 K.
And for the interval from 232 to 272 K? 262.0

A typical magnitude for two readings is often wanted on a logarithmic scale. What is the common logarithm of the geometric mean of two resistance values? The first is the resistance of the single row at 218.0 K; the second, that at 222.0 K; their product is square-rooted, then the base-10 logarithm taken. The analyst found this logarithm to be 2.64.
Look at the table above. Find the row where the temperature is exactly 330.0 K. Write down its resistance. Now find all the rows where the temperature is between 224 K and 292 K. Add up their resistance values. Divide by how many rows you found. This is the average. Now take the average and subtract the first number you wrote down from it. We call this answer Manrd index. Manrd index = -28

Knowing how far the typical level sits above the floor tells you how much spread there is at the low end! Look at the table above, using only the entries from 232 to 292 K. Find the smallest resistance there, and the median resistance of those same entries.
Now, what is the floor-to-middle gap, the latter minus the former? 67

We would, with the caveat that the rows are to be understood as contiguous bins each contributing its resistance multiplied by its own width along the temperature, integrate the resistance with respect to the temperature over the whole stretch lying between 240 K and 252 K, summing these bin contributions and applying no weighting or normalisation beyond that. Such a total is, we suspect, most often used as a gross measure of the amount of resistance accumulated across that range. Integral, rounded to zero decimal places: 5556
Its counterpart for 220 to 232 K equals 5128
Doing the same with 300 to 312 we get 3400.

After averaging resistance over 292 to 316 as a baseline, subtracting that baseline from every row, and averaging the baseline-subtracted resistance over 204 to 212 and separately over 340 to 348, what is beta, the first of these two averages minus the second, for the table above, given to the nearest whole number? -57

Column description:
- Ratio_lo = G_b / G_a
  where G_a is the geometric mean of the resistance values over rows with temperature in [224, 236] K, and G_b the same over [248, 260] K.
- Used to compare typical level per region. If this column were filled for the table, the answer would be 1.16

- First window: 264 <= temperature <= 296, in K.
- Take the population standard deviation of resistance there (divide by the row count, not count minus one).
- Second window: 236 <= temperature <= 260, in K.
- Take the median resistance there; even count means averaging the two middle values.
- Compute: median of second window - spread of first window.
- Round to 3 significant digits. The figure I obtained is 420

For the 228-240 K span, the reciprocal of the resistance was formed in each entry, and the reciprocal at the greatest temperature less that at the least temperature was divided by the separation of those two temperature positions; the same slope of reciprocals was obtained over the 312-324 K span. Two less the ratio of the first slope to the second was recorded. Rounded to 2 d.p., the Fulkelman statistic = 1.77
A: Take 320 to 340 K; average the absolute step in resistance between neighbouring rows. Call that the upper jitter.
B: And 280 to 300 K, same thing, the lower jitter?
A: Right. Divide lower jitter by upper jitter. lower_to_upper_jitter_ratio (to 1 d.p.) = 1.0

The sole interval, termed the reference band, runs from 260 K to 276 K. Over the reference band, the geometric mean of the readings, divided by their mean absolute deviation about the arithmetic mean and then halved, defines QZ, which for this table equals 20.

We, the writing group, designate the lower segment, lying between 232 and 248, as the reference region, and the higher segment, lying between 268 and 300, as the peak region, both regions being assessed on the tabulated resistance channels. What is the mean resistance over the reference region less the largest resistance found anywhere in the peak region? -98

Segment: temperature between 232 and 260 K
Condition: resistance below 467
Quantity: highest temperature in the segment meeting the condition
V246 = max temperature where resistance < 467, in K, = 246.0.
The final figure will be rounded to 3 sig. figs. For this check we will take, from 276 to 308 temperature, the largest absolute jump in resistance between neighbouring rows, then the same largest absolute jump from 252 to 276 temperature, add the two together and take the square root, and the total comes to 11.2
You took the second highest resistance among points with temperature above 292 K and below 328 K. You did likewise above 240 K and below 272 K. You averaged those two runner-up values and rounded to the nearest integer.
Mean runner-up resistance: 487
